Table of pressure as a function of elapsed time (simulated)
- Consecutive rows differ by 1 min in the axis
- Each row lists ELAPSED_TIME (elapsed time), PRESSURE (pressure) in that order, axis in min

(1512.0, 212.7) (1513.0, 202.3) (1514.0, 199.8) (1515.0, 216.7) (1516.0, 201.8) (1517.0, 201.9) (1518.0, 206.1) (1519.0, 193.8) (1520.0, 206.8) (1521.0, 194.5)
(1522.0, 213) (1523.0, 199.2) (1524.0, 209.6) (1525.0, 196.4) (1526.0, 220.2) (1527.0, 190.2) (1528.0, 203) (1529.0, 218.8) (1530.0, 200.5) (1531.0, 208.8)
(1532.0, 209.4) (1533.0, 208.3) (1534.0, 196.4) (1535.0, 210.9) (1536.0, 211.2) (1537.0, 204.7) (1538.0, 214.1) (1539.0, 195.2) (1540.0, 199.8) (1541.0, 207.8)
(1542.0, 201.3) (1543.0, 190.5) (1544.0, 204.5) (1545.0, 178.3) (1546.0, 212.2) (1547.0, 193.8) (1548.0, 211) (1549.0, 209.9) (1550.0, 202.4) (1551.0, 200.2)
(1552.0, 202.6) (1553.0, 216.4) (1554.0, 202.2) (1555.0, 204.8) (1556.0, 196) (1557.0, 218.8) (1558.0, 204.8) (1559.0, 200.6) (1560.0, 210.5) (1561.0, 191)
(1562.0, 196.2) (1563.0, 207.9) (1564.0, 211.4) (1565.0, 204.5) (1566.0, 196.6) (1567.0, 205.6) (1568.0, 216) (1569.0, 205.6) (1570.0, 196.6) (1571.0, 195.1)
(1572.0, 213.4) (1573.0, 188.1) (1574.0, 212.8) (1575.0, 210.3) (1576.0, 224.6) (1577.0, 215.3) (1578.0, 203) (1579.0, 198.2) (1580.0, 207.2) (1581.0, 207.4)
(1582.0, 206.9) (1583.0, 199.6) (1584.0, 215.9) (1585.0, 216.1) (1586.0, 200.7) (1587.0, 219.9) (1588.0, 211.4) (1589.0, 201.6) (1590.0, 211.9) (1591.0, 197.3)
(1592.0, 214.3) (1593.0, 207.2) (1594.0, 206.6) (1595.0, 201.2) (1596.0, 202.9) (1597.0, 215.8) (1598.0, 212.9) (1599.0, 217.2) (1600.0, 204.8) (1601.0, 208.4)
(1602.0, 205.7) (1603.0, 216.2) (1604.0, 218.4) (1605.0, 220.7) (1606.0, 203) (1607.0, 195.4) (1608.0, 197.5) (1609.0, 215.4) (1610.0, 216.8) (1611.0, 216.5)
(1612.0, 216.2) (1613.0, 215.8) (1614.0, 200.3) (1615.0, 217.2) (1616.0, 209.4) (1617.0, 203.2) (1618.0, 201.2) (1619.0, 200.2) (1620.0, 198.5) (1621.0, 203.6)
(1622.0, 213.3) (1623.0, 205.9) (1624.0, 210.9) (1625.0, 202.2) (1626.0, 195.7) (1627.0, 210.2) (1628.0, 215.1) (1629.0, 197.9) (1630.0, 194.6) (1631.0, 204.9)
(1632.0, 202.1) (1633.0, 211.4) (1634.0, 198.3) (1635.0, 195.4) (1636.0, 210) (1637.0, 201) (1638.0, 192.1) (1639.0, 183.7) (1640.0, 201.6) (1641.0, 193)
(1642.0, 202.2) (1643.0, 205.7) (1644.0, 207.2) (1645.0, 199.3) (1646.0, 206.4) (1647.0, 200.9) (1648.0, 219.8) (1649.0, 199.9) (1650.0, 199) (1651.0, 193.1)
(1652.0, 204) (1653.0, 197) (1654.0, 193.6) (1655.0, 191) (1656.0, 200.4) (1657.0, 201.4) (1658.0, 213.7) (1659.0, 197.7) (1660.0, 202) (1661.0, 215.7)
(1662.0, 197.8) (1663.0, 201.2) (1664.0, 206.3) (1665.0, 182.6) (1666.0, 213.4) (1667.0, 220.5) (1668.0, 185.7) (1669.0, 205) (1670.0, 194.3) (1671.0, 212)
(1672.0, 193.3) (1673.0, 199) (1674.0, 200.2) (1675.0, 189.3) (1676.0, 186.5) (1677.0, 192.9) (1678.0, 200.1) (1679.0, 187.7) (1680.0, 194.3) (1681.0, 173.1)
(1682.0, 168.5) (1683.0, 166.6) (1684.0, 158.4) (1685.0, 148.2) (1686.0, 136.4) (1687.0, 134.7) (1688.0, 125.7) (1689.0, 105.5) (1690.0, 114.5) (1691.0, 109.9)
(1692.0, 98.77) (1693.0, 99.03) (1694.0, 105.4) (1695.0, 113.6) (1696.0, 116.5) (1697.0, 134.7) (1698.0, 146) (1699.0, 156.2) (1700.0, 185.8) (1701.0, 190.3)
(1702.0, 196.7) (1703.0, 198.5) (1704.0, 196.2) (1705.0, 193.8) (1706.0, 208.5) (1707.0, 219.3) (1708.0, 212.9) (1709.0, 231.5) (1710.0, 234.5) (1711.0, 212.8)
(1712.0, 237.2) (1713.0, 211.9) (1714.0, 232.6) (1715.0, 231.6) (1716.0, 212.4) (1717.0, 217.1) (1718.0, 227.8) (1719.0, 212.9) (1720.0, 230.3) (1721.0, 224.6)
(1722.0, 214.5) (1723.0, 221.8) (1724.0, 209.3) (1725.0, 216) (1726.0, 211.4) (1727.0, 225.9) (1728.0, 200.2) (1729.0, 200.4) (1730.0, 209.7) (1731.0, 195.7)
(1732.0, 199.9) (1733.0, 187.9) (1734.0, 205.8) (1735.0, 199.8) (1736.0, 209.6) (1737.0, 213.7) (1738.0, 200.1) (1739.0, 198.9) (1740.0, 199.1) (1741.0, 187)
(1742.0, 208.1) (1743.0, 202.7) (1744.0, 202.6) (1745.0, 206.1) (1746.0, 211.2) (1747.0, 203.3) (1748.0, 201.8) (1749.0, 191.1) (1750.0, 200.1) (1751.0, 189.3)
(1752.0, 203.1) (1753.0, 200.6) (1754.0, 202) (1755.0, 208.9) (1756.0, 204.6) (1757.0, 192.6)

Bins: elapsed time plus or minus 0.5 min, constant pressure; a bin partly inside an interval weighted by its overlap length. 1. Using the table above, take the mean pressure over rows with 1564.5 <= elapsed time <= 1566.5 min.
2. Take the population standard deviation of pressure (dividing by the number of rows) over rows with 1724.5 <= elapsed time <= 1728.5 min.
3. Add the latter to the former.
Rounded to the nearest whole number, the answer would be 210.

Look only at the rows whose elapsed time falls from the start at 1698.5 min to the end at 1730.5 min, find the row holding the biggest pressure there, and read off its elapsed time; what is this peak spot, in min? 1712.0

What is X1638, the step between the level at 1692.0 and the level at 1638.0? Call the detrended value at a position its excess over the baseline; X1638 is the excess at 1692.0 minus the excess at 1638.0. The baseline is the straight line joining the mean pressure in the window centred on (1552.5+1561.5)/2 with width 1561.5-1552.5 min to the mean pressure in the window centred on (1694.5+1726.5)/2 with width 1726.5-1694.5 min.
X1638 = -92.2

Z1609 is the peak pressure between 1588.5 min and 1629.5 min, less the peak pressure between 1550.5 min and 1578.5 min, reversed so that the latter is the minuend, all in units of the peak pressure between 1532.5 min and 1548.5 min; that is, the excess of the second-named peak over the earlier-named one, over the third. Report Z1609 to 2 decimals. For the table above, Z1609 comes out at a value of 0.02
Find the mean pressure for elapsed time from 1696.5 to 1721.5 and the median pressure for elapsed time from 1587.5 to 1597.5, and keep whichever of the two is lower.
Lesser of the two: 206.2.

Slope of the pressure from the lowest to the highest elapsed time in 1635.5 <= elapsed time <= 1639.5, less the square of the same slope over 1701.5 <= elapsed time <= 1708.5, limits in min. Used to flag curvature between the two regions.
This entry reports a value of -16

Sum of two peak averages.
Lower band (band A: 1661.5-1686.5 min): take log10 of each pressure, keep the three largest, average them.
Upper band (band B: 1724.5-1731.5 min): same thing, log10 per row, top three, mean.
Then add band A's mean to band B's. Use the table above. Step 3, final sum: 4.67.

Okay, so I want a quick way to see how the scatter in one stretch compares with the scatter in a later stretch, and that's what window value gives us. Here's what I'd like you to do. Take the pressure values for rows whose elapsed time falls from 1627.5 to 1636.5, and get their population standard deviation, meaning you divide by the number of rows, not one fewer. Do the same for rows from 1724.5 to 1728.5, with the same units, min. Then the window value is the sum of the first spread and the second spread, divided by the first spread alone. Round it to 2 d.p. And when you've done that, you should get 2.31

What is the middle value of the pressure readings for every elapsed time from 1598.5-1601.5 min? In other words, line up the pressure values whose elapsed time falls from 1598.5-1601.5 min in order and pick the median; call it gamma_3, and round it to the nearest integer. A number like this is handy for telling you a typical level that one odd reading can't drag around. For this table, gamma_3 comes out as 208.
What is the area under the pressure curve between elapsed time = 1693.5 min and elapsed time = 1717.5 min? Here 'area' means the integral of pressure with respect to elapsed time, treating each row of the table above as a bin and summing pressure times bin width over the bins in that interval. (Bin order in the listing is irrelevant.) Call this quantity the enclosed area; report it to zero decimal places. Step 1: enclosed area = 4596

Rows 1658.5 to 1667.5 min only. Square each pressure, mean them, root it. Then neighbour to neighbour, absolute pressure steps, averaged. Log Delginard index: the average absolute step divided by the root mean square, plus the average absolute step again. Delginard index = 13.3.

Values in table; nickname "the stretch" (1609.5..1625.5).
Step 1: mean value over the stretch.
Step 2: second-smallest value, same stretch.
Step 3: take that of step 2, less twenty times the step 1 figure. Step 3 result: -3964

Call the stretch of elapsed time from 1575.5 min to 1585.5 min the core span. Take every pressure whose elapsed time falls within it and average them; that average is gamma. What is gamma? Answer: 209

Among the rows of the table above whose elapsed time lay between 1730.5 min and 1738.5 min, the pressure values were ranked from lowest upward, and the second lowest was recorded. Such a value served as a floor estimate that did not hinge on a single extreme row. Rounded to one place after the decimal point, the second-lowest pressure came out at 195.7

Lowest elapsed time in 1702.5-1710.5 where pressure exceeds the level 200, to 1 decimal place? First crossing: 1706.0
